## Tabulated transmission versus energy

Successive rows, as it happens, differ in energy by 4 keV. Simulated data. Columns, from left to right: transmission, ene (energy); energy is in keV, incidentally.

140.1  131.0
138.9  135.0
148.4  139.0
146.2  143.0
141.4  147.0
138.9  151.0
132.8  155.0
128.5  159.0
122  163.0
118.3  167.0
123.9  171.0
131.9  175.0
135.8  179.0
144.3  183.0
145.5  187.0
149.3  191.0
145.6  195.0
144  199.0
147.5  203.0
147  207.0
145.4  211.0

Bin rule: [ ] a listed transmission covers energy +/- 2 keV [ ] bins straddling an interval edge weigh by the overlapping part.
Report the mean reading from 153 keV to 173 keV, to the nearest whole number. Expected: 125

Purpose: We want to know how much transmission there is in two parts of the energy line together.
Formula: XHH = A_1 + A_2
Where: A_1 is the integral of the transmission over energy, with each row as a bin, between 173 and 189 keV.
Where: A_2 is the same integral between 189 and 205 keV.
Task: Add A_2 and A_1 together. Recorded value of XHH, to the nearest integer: 4576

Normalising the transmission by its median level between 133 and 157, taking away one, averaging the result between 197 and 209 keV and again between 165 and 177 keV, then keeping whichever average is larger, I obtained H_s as 0.043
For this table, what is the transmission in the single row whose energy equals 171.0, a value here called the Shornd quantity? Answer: 123.9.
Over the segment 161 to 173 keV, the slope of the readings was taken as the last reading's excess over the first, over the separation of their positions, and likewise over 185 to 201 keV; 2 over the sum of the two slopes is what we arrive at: 18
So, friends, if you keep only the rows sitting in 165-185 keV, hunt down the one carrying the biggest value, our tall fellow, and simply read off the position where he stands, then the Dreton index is 183.0 keV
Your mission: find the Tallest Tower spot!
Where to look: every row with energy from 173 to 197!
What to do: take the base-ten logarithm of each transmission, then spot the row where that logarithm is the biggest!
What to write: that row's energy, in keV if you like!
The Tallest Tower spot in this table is 191.0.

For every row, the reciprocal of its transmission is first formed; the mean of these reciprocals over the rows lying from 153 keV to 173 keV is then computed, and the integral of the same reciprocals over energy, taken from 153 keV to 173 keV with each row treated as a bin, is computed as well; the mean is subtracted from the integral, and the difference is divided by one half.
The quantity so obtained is 0.304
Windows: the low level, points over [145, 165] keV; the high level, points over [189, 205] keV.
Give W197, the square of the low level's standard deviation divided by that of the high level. 12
